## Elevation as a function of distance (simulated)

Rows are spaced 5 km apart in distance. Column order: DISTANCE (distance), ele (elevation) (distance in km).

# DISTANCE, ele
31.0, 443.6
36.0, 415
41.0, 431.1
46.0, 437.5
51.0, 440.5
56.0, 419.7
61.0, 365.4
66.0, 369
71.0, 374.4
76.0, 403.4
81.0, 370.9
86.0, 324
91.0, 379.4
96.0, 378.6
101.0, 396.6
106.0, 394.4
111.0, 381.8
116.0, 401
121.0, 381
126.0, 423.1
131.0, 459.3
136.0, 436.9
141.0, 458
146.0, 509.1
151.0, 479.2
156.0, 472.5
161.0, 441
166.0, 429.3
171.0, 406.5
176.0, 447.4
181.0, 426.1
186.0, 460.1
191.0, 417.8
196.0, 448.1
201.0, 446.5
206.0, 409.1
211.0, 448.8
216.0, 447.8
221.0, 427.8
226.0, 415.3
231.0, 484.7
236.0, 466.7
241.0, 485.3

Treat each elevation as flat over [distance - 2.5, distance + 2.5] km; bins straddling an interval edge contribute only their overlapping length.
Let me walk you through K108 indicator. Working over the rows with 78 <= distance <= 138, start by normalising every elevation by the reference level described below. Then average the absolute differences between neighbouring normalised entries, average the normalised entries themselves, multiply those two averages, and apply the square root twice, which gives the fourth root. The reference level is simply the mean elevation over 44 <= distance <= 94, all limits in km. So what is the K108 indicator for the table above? 0.506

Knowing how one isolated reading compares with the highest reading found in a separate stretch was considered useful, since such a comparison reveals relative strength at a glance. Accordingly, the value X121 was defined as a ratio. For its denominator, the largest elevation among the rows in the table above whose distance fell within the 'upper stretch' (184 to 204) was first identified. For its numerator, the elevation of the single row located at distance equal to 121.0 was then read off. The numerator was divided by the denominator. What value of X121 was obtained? 0.83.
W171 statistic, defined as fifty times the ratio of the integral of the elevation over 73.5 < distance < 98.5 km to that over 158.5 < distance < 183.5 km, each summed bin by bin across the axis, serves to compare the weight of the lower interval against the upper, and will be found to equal 43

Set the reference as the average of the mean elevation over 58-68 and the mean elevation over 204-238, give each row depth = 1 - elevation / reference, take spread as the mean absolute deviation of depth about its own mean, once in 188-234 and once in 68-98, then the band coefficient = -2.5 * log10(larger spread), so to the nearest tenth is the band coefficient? 3.3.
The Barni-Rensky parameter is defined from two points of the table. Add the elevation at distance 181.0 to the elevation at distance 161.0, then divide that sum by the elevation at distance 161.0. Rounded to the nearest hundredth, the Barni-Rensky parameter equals 1.97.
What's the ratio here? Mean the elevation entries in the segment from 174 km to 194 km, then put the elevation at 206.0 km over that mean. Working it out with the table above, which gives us 0.93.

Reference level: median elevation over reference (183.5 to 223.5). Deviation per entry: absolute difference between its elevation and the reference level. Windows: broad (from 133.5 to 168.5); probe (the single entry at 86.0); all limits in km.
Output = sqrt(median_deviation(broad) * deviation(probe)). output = 47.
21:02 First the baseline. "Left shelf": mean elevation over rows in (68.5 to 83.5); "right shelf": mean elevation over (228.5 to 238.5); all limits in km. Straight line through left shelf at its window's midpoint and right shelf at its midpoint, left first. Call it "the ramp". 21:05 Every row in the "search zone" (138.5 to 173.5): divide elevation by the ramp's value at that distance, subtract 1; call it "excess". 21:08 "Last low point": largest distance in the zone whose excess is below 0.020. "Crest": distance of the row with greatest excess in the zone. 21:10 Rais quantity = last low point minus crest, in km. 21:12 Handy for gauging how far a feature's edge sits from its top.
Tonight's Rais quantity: 25 km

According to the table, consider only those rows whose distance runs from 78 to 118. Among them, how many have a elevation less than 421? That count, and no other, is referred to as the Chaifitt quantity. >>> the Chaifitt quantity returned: 8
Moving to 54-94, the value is 8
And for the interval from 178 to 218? 2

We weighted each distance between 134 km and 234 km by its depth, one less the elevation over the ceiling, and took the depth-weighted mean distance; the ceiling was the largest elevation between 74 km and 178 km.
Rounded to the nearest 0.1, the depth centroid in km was 186.9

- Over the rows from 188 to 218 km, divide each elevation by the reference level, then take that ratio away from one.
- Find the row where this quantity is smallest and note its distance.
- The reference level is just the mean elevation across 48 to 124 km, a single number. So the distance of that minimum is 211.0 km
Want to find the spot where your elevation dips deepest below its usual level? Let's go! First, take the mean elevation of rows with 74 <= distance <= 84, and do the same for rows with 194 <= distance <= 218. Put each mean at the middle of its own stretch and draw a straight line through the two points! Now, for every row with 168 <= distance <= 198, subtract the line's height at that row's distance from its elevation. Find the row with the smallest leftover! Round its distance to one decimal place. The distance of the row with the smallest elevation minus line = 171.0 km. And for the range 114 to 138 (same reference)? 121.0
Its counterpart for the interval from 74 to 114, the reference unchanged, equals 86.0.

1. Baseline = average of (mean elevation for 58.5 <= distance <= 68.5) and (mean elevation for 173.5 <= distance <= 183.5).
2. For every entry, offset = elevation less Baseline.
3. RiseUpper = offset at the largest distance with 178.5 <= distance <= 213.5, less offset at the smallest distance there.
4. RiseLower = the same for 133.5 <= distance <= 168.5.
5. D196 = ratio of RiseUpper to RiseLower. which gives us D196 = -3.0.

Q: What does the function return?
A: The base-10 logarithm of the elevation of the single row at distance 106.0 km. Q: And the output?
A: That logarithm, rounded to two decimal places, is 2.60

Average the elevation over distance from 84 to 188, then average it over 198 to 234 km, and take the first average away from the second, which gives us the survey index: 17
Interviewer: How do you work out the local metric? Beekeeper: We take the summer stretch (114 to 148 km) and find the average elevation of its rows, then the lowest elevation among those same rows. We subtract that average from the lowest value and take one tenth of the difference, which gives -5.7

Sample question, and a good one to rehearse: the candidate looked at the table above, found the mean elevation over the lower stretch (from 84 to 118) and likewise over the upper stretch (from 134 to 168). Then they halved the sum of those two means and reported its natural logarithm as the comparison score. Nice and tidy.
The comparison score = 6.04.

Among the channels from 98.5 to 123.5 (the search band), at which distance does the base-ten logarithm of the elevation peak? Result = 116.0 km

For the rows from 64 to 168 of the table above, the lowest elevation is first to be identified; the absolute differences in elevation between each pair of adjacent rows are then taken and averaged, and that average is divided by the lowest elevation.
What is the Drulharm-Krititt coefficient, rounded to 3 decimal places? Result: 0.076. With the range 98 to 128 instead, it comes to 0.050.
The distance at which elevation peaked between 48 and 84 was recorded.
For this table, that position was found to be 51.0 km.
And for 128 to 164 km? 146.0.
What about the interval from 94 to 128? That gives 126.0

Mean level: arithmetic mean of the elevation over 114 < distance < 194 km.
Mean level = 441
